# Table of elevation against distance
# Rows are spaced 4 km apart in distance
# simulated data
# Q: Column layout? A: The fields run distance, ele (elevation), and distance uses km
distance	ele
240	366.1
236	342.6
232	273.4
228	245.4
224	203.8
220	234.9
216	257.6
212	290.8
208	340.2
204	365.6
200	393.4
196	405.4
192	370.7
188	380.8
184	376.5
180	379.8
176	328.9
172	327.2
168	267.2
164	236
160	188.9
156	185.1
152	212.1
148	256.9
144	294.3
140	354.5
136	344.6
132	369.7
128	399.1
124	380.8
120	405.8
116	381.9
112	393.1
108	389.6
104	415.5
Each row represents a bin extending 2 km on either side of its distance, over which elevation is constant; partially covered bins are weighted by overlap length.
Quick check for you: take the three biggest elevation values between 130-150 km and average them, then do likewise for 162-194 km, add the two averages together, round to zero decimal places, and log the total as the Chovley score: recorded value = 735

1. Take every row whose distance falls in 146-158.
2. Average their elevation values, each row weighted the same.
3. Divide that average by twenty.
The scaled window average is 11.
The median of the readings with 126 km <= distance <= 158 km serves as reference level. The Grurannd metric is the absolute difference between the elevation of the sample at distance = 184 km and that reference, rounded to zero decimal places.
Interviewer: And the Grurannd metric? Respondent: 57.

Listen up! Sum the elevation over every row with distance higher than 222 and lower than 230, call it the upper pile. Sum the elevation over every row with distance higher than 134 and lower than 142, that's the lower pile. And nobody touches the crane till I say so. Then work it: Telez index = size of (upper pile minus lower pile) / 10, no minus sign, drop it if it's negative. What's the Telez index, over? 25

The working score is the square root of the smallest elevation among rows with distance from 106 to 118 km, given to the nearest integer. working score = 20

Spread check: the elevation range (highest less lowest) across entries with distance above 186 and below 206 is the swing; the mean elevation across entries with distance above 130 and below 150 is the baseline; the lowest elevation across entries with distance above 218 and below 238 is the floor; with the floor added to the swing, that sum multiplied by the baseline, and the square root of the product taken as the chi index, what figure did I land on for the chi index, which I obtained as 281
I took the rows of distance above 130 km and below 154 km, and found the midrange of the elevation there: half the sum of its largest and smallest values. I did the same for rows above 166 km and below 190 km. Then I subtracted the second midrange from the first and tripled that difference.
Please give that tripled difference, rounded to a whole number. -99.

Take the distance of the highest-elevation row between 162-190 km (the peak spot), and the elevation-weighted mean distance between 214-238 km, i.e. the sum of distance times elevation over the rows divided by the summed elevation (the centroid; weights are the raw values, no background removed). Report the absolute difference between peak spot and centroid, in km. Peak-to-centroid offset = 38.7 km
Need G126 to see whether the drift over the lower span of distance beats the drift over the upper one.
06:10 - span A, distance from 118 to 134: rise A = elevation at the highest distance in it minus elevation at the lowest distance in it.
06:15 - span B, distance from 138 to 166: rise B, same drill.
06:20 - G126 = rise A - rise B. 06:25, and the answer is 82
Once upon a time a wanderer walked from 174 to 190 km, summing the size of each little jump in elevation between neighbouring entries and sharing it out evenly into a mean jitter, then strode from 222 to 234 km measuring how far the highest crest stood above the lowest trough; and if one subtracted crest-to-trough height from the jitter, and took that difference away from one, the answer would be 51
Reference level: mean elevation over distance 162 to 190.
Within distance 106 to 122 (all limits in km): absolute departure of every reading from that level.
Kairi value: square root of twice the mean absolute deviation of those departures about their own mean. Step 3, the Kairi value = 3.7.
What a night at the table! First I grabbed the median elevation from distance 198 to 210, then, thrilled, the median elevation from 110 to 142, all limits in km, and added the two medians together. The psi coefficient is 747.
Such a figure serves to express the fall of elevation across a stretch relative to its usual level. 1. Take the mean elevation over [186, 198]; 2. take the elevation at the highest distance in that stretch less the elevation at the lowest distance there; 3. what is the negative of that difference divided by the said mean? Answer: -0.1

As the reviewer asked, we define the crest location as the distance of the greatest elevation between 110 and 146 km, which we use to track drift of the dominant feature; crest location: 120 km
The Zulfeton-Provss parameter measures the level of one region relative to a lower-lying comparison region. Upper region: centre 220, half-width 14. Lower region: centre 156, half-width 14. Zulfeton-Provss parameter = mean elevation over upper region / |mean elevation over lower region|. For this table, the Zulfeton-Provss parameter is 1.13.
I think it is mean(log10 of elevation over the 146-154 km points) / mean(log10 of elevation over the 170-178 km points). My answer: 0.94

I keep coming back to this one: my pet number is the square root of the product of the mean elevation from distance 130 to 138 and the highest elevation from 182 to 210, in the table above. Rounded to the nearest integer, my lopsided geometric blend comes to 381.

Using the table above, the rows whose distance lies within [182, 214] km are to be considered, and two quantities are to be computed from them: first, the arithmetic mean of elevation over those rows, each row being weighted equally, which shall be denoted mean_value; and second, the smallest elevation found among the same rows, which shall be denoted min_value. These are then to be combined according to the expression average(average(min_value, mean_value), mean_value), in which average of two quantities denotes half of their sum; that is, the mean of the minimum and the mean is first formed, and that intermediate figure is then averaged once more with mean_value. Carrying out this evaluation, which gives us 347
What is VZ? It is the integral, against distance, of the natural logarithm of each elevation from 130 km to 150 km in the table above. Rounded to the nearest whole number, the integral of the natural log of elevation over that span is 115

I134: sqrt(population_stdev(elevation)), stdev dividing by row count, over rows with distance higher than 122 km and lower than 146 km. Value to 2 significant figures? 5.8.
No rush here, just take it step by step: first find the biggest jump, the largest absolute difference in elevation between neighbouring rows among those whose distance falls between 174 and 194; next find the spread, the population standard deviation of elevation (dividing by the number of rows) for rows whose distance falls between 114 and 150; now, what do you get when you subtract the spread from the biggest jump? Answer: 4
